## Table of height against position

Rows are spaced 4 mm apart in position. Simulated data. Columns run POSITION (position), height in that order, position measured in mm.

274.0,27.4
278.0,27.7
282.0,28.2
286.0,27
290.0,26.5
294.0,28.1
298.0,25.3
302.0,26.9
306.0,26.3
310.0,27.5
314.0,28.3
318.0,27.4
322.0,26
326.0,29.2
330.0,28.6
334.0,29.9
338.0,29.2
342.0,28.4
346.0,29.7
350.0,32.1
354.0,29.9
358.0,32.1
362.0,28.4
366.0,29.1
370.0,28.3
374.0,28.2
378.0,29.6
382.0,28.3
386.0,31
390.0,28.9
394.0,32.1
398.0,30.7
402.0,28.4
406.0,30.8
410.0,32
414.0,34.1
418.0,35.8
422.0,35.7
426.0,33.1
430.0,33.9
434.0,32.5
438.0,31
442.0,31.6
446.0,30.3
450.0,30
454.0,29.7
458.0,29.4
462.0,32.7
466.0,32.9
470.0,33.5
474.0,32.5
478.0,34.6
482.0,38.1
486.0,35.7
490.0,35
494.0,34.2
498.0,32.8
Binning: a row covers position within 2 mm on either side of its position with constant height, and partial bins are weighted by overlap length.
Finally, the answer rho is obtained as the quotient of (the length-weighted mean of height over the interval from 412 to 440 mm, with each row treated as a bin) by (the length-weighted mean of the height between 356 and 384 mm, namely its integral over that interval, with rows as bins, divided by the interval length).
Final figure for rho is 1.16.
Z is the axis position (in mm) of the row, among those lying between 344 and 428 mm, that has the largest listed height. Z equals 418.0 mm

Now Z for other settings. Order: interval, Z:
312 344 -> 334.0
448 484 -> 482.0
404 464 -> 418.0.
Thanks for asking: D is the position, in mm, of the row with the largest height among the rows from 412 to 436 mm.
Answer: 418.0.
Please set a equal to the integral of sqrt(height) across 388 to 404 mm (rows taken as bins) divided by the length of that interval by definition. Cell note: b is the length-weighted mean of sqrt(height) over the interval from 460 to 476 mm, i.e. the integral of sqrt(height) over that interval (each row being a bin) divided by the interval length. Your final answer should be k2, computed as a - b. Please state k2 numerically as -0.26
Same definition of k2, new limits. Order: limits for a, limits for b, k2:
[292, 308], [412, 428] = -0.73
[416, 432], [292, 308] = 0.72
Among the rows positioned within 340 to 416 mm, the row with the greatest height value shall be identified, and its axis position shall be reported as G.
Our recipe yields 414.0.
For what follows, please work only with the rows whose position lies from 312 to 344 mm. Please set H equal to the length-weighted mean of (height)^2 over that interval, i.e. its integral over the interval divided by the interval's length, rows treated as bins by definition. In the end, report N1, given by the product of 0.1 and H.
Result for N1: 81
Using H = 806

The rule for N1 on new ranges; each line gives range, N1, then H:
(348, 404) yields 89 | 890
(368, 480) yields 100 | 996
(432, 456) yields 95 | 953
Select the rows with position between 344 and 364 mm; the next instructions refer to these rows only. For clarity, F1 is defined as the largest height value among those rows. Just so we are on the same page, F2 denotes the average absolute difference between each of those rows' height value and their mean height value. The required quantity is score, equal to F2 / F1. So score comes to 0.041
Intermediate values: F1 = 32.1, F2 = 1.33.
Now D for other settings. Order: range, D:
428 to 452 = 430.0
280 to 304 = 282.0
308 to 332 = 326.0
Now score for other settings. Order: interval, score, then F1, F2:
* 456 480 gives 0.032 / 34.6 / 1.10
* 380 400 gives 0.040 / 32.1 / 1.28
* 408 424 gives 0.038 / 35.8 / 1.35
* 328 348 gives 0.018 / 29.9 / 0.53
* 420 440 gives 0.035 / 35.7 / 1.25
